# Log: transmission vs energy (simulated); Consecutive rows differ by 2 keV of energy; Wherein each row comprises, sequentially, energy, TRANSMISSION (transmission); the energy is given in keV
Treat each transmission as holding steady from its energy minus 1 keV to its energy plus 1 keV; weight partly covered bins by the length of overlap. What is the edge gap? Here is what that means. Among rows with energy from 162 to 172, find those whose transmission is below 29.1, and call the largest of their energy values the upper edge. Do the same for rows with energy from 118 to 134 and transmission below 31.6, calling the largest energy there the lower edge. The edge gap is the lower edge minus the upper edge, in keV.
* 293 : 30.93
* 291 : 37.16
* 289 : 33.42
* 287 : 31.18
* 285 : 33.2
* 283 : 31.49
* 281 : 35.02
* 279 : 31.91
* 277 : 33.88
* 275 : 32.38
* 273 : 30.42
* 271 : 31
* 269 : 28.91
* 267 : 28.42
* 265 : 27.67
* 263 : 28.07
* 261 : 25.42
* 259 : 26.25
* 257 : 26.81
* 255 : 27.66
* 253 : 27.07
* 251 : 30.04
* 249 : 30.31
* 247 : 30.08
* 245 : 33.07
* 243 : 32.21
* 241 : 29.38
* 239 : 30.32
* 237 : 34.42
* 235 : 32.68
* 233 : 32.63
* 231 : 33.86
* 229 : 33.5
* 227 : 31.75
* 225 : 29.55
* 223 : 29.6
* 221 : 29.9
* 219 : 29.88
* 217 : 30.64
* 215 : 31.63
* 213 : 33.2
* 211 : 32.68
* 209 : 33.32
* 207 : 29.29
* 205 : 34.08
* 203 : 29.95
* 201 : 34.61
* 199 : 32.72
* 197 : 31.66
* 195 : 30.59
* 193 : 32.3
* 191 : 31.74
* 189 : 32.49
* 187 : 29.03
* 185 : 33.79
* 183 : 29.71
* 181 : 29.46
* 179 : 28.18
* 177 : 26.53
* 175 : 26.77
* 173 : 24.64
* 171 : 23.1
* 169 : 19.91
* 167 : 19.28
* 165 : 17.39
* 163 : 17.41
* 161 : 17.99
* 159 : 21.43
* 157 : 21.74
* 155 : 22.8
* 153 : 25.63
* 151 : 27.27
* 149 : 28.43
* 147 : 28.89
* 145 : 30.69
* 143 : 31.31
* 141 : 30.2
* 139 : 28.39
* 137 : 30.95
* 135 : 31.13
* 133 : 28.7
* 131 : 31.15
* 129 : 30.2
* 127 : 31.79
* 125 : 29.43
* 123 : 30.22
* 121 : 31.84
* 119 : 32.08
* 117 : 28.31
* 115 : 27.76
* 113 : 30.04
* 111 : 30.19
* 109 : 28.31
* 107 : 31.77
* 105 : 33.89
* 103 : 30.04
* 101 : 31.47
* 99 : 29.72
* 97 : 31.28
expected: -38 keV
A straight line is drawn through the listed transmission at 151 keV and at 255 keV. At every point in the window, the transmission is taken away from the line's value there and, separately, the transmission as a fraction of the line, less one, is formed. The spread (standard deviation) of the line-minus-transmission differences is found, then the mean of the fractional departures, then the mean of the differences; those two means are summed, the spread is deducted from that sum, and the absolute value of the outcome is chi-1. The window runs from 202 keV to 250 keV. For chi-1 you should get 5.6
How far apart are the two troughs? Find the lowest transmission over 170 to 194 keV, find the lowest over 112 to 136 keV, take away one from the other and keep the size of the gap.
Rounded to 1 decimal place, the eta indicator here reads 4.7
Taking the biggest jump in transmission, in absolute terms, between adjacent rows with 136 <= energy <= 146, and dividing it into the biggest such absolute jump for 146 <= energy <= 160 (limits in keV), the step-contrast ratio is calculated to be 1.11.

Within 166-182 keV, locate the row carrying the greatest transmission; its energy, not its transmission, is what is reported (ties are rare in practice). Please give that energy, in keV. 181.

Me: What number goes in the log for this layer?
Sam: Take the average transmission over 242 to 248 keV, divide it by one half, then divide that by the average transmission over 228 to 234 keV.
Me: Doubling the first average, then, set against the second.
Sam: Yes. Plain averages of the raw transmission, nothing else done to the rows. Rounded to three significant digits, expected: 1.91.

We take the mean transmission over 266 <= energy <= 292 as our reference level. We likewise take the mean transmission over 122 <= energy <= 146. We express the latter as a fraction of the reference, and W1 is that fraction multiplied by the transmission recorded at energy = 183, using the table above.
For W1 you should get 28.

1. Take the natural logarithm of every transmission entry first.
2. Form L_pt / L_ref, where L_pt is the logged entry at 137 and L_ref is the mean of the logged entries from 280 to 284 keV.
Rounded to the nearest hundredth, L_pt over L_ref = 0.98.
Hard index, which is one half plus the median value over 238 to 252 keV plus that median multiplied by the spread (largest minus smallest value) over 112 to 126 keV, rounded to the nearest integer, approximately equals 162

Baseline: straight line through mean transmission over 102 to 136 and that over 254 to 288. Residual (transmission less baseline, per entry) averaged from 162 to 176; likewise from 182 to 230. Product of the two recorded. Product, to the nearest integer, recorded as -13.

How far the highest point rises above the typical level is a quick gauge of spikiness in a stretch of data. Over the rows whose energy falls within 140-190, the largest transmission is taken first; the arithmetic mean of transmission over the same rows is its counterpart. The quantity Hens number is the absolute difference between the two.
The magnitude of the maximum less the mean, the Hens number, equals 8.0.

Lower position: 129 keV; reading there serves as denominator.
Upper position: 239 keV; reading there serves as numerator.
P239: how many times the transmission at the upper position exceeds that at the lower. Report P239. 1.00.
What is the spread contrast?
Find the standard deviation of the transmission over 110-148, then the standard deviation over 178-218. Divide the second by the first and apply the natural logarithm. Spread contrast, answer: 0.37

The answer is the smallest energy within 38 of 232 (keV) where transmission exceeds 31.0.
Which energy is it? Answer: 197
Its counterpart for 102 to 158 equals 105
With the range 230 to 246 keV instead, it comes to 231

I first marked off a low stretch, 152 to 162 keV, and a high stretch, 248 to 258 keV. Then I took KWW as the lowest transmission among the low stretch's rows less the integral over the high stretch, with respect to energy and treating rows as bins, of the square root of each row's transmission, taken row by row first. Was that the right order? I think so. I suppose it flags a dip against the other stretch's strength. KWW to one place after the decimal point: -35.3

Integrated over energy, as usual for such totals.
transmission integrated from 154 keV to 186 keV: 760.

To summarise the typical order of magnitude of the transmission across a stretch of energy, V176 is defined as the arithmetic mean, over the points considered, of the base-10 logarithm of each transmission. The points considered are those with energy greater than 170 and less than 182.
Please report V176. 1.42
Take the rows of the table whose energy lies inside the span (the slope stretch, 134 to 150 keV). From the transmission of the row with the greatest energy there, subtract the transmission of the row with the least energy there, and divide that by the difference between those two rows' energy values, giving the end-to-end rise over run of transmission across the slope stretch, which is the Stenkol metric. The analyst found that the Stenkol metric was -0.2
